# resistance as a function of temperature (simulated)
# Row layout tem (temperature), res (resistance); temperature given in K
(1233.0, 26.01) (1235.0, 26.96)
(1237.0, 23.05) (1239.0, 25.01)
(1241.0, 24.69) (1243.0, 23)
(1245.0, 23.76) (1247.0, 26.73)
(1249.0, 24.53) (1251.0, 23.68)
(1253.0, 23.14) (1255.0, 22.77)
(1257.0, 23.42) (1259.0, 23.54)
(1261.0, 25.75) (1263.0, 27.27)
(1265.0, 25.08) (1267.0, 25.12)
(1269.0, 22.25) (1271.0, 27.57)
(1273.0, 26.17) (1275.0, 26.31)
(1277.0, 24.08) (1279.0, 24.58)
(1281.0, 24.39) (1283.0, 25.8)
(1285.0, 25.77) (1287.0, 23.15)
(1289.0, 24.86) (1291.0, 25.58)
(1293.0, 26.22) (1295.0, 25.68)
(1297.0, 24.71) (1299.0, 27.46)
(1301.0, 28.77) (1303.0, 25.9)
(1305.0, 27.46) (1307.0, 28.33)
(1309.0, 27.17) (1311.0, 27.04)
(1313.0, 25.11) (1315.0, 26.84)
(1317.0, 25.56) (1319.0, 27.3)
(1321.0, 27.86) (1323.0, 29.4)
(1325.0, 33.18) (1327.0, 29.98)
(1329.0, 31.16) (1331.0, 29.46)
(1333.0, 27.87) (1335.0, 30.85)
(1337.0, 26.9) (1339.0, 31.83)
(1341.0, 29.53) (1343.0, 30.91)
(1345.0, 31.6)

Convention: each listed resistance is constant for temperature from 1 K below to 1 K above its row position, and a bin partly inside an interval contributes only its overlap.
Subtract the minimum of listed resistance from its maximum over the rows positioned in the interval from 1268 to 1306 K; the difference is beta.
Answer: 6.5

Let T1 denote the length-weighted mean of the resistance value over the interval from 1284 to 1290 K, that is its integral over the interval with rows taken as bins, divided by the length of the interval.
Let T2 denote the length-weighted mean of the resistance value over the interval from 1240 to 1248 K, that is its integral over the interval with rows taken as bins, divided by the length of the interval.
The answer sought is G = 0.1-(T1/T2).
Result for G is -0.902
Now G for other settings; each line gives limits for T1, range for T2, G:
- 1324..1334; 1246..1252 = -1.114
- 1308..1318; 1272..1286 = -0.941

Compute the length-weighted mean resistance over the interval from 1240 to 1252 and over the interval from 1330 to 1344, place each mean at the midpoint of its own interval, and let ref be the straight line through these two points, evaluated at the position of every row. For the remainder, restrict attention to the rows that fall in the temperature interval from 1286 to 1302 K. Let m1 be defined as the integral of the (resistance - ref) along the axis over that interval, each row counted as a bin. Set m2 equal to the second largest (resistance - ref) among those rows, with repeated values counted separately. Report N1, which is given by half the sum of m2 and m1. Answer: -11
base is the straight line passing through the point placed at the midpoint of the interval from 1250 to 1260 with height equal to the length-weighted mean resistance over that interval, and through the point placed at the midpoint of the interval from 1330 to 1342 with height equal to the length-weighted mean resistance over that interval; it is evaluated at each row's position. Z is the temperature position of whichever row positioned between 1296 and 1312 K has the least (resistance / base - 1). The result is 1297.0 K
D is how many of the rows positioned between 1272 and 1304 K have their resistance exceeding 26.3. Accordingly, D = 3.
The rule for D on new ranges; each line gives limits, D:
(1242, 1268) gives 2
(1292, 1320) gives 8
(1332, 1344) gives 6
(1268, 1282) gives 2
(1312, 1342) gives 13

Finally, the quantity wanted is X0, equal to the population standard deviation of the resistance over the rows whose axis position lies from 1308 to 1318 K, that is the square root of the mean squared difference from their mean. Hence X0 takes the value 0.8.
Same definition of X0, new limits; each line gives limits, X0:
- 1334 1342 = 1.9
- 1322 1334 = 1.7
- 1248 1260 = 0.5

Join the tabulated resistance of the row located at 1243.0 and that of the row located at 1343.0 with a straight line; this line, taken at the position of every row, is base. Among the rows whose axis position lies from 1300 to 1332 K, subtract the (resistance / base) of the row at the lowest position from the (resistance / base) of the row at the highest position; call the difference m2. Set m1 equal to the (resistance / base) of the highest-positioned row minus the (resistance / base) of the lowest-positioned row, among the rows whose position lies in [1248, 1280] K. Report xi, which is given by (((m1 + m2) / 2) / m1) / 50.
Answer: 0.016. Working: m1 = -0.094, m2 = -0.06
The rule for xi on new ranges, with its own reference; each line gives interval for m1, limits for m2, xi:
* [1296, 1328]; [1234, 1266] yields -0.008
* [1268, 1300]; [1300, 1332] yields 0.005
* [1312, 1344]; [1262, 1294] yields -0.001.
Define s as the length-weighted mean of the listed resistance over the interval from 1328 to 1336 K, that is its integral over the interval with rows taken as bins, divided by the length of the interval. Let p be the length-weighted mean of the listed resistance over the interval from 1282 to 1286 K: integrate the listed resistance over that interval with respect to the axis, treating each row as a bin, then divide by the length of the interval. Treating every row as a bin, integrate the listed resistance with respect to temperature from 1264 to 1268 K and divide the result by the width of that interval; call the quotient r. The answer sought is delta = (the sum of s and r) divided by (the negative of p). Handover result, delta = -2.13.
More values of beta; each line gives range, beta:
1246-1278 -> 5.3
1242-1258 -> 4.0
